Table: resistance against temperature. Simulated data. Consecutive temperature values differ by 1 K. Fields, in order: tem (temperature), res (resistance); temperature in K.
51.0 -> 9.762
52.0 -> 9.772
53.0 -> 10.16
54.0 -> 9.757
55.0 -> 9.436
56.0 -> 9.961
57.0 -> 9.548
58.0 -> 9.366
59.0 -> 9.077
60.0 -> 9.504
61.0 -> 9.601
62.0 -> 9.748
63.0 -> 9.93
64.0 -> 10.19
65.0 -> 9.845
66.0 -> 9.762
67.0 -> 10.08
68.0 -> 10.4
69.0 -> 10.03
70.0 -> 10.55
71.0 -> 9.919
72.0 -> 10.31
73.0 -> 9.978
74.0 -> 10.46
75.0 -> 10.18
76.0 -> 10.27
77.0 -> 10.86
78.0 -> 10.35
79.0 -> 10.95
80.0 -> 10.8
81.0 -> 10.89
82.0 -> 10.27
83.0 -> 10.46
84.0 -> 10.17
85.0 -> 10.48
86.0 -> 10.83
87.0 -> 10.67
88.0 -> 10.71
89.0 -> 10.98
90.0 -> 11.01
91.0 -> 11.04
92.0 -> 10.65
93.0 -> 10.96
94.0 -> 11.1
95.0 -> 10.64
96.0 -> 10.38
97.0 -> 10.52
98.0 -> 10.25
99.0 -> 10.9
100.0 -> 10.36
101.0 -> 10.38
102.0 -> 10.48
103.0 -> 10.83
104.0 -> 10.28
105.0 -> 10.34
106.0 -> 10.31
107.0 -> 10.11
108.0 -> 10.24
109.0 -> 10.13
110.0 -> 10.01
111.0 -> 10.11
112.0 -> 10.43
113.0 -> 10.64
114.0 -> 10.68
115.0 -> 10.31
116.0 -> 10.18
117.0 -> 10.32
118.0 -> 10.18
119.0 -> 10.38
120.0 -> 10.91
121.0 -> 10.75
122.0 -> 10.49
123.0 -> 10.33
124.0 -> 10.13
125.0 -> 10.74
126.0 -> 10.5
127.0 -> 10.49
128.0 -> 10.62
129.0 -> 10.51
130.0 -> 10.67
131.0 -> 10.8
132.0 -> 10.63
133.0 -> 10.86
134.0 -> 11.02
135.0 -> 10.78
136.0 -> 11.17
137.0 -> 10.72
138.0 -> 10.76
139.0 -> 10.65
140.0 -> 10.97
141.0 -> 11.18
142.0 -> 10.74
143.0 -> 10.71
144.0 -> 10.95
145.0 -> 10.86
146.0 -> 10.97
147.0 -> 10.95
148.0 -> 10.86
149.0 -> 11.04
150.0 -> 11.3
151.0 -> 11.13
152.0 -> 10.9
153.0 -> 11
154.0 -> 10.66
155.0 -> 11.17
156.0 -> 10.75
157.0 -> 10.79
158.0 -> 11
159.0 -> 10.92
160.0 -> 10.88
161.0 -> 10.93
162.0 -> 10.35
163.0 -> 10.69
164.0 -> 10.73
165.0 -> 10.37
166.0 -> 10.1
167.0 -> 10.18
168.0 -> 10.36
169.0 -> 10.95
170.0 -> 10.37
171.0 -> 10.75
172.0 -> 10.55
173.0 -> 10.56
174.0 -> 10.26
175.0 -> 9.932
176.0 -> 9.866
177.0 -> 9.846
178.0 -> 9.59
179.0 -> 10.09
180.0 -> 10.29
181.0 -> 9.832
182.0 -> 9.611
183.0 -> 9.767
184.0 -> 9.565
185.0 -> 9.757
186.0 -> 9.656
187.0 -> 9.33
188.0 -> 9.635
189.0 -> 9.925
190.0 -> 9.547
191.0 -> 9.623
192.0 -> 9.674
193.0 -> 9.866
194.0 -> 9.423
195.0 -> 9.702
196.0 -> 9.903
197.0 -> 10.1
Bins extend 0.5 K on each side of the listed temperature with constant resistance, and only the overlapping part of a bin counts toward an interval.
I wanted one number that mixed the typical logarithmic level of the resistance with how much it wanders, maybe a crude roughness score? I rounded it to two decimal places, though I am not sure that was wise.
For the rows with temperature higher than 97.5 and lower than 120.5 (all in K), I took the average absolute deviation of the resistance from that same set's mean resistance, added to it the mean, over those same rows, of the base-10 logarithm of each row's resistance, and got 1.21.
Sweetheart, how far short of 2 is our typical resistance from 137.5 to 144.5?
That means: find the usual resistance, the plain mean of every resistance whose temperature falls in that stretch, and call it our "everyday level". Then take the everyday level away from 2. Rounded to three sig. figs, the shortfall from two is -8.85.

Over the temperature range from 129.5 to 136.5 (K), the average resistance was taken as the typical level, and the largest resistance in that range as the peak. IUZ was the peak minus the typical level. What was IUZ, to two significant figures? 0.32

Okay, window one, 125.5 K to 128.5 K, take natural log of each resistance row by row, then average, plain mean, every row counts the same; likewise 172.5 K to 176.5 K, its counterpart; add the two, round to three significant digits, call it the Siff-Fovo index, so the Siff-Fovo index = 4.67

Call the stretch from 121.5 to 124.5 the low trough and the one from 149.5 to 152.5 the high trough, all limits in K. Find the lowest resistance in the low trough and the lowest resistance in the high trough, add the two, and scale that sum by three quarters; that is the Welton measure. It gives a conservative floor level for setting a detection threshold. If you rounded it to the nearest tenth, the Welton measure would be 15.8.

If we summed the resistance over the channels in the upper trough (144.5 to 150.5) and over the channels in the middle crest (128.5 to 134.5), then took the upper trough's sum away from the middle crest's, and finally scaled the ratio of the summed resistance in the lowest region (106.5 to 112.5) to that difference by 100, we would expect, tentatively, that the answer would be -4096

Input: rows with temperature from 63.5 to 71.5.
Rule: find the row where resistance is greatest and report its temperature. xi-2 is 70.0 K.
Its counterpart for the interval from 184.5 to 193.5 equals 189.0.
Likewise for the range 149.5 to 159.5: 150.0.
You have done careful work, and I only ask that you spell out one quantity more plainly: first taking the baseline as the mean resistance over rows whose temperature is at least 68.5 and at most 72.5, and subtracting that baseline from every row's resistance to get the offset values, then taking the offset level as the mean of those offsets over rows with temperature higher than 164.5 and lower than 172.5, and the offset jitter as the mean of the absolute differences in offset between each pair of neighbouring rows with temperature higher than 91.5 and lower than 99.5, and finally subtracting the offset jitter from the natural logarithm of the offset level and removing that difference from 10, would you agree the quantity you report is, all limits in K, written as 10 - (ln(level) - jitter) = 11.7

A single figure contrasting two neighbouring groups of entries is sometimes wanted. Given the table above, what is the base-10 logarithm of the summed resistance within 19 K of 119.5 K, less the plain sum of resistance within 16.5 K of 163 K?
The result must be -347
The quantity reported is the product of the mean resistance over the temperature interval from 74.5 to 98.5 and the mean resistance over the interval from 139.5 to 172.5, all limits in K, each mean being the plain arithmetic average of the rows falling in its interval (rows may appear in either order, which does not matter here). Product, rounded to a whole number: 115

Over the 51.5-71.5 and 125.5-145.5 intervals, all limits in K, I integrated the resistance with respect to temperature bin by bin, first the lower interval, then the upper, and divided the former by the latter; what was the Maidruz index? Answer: 0.91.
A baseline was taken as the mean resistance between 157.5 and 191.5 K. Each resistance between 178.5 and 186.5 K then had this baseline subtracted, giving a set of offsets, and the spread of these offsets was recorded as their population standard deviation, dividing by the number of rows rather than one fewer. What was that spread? 0.23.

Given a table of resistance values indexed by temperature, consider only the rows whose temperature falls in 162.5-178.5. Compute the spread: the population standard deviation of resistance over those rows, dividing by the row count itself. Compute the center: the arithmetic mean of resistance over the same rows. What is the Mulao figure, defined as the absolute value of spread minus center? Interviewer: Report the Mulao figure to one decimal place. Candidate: 9.9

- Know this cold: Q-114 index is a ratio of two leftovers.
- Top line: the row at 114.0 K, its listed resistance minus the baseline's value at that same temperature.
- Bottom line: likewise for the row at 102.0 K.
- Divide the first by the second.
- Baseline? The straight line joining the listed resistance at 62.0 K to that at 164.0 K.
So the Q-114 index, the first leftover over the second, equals 1.2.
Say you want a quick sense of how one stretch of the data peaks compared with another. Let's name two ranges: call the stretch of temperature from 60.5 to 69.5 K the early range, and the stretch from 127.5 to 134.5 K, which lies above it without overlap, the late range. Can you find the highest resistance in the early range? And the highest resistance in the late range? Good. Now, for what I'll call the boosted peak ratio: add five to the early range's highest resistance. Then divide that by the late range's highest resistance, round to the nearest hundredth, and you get 1.40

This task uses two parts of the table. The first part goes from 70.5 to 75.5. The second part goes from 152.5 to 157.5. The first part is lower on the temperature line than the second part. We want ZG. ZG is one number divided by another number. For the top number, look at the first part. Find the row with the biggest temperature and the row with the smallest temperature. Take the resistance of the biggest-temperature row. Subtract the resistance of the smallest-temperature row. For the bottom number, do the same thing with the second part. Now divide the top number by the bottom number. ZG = -1.2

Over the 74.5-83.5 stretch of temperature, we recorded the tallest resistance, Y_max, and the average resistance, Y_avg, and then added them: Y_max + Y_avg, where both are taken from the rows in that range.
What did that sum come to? 21.5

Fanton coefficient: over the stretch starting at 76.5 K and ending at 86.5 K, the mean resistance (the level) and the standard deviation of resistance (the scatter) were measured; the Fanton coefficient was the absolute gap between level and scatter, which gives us 10.3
